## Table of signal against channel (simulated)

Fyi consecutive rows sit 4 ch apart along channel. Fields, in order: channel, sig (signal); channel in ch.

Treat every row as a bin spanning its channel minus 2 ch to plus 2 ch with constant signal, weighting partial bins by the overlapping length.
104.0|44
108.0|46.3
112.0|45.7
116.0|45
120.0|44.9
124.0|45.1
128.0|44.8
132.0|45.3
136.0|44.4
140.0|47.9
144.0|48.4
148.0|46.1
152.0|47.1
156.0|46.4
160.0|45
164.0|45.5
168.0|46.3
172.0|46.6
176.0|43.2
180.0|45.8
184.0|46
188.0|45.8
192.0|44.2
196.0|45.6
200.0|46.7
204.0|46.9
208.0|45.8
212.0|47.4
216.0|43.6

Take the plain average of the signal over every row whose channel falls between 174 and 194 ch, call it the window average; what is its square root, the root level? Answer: 6.71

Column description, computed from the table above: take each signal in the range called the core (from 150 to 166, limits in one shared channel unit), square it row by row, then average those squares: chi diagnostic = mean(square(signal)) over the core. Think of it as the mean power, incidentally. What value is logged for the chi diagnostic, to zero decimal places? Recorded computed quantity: 2117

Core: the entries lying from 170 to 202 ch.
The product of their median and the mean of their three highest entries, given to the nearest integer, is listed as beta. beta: 2127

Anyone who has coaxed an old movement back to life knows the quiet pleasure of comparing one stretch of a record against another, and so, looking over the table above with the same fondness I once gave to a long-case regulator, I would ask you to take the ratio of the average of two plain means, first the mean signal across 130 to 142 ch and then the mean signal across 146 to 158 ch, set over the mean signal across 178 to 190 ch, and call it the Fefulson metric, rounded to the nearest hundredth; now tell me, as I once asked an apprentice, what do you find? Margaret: 1.01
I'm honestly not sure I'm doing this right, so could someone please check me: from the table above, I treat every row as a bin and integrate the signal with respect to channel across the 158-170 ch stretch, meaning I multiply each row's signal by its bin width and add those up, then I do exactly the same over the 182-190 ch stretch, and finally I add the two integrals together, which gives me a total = 914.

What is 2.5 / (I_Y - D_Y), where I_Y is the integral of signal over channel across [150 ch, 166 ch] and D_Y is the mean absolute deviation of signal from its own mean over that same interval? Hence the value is 0.0034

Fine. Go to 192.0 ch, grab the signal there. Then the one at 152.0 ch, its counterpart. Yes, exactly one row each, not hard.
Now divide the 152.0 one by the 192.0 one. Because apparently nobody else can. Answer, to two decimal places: 1.07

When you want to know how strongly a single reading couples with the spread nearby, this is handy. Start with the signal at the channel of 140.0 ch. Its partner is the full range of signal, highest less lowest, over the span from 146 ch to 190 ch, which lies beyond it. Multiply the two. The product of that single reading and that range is 187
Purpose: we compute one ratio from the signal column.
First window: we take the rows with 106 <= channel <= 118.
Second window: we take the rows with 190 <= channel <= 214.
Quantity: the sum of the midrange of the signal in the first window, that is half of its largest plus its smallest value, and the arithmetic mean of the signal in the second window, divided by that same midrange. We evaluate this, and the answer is 2.01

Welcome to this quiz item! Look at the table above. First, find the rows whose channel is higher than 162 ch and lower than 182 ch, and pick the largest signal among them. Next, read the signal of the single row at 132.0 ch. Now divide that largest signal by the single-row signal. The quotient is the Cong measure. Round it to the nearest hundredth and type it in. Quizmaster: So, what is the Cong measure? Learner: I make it 1.03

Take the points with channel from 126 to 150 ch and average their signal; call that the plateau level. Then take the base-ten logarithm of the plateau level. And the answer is 1.664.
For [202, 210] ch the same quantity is 1.666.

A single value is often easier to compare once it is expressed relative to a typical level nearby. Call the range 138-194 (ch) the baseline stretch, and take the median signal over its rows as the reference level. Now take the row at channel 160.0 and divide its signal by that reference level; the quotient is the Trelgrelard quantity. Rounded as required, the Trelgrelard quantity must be 0.98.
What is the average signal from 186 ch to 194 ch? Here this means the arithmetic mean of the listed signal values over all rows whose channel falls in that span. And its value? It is 45.0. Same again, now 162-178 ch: 45.4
